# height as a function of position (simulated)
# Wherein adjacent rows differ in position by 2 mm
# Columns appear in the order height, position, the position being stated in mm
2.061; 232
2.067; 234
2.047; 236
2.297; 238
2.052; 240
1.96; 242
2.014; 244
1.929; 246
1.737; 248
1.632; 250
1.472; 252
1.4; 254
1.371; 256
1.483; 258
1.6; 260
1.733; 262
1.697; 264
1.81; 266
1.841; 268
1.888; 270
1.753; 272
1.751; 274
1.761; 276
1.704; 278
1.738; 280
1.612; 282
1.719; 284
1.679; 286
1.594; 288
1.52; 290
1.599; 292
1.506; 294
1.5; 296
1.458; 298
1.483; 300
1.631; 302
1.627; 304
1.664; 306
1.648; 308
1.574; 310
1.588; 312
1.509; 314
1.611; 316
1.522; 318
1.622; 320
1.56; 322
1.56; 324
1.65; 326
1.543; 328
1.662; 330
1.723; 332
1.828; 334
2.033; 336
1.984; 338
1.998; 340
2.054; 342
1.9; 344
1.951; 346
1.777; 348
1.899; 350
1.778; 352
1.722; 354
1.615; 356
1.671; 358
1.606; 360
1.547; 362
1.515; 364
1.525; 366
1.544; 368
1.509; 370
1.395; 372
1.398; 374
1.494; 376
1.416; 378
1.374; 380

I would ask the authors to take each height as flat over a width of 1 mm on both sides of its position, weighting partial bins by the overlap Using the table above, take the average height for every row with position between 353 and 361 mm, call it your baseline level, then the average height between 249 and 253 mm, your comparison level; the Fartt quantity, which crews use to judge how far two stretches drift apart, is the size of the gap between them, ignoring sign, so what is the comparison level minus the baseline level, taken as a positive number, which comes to 0.10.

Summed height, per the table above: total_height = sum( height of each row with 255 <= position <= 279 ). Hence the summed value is 20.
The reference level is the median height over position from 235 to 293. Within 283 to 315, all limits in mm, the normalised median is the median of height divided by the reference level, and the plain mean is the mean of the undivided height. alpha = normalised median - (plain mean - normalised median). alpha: 0.25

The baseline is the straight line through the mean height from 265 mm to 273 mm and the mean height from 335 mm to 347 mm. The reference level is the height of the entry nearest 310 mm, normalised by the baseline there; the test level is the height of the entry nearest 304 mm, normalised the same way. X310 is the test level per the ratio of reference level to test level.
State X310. 0.89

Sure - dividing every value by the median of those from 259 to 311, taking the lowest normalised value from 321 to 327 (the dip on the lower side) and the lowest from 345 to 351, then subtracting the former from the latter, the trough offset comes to 0.13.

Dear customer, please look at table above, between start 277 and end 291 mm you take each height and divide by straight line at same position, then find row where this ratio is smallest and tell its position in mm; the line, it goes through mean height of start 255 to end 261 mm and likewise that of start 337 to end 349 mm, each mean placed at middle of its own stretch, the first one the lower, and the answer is 290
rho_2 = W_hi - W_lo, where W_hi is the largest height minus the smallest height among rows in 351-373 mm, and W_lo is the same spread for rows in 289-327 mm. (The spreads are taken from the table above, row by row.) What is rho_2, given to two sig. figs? 0.18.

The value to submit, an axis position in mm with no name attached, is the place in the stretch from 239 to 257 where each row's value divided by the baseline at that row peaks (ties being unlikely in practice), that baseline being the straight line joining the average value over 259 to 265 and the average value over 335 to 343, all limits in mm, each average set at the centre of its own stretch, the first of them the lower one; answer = 240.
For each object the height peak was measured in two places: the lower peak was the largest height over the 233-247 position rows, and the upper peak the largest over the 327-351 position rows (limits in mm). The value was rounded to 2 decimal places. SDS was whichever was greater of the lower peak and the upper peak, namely 2.30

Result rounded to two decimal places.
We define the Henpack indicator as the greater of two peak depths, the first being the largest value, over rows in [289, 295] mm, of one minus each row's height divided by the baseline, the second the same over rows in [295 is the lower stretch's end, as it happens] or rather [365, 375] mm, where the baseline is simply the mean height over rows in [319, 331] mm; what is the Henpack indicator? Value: 0.13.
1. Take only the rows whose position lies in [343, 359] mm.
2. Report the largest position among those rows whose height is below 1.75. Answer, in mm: 358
